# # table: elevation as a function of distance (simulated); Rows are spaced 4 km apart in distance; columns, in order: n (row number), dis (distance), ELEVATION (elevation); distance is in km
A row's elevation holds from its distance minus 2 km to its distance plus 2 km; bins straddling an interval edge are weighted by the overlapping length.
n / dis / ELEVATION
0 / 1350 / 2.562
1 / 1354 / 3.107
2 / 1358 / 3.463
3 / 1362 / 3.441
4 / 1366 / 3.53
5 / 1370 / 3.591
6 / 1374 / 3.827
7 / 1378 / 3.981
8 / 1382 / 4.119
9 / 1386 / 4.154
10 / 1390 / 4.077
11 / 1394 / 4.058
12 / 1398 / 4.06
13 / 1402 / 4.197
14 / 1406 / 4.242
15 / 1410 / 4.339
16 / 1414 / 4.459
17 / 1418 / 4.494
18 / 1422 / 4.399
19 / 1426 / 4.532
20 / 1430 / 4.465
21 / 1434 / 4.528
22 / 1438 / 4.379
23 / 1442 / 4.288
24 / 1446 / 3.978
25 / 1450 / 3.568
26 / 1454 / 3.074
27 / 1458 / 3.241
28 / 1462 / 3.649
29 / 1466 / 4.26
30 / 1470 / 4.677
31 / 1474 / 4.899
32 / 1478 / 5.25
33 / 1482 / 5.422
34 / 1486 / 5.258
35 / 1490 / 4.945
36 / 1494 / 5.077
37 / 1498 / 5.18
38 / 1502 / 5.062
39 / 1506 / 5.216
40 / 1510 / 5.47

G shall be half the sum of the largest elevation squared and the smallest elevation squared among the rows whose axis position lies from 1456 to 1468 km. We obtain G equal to 14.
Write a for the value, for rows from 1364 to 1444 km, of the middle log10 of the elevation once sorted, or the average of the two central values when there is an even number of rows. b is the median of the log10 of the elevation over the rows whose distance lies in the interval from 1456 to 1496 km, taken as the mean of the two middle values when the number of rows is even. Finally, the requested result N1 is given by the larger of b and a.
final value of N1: 0.692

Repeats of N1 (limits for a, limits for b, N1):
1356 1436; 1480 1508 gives 0.714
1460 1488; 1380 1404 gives 0.690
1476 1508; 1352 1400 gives 0.716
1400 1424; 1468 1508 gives 0.710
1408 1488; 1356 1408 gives 0.646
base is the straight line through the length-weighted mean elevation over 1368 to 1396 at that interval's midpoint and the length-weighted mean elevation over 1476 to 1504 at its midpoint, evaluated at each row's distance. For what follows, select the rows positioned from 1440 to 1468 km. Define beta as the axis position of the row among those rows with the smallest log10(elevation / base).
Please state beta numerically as 1454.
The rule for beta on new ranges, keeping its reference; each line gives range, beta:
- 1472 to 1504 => 1502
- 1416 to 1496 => 1454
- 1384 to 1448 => 1446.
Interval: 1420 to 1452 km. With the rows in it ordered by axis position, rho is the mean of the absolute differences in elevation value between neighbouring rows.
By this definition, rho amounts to 0.17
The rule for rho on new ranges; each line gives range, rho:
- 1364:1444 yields 0.09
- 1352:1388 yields 0.14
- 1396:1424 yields 0.09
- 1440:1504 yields 0.29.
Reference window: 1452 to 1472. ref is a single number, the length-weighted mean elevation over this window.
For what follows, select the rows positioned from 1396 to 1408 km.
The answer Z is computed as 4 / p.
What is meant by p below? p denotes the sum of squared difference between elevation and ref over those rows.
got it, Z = 8.6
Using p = 0.5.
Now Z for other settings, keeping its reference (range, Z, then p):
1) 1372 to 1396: 8.7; 0.5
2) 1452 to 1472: 2.2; 1.8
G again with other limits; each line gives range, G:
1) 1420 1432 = 20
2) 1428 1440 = 20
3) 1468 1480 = 25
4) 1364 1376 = 14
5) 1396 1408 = 17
